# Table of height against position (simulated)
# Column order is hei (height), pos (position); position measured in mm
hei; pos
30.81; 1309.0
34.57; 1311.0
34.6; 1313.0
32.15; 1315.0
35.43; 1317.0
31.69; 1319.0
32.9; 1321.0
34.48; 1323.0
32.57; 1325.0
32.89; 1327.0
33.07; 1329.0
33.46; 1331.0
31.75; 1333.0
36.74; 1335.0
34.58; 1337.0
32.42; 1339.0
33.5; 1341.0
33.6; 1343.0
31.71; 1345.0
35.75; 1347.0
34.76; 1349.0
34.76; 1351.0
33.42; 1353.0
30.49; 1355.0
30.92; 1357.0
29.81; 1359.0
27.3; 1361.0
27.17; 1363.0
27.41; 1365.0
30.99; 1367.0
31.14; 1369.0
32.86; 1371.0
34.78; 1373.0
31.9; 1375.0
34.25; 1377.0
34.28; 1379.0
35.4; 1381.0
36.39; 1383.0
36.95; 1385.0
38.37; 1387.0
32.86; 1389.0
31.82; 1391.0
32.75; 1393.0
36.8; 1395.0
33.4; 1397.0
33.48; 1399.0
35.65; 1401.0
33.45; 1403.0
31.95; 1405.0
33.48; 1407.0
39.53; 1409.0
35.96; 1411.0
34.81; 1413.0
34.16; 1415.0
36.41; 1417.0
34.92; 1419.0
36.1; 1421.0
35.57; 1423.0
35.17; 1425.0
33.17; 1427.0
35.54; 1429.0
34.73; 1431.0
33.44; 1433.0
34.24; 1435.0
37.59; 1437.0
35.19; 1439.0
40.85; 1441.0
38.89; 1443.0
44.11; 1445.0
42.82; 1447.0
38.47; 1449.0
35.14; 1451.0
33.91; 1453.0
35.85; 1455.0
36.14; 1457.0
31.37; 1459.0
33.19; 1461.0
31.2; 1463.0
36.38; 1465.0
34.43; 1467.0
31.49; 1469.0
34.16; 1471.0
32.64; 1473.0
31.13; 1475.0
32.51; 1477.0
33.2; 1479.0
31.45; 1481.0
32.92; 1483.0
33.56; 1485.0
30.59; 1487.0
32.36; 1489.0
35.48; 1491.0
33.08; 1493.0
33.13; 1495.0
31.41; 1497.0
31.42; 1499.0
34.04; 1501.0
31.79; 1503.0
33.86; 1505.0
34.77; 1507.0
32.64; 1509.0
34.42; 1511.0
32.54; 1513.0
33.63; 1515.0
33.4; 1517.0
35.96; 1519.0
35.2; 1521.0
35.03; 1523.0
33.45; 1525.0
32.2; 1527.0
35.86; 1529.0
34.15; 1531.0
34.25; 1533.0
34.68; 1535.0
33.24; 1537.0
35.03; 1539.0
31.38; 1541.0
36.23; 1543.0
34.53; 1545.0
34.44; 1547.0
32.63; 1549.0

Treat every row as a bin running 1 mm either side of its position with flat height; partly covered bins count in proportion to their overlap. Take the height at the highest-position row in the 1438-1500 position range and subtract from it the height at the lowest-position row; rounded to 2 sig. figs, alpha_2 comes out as -3.8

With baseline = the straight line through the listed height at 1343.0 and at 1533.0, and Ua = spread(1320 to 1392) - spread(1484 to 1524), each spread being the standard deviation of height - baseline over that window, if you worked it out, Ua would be 1.1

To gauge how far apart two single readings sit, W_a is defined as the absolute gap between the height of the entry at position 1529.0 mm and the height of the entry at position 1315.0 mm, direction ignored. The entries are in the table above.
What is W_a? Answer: 3.7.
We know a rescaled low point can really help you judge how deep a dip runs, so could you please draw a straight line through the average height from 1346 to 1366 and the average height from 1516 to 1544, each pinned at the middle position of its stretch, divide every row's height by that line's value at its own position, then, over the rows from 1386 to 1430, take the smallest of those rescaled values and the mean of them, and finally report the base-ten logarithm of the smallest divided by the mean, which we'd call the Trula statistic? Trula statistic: -0.036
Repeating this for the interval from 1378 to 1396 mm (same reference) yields -0.043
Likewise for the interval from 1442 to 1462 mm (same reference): -0.073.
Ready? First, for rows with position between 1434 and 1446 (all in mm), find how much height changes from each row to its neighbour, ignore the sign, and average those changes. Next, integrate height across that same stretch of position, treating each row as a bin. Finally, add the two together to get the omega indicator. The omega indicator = 465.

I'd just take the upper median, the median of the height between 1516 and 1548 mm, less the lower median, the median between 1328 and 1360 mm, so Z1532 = 1.0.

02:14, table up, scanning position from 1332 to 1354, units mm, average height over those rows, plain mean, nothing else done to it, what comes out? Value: 33.9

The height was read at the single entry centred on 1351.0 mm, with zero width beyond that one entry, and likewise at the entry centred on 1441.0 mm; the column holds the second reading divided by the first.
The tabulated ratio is 1.18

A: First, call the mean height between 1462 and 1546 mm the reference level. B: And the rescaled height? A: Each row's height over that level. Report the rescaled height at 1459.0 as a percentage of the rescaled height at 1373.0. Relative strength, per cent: 90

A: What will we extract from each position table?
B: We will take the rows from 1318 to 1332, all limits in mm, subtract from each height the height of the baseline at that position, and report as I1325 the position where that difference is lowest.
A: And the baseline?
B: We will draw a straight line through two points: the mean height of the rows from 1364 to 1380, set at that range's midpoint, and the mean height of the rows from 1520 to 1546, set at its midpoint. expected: 1319.0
